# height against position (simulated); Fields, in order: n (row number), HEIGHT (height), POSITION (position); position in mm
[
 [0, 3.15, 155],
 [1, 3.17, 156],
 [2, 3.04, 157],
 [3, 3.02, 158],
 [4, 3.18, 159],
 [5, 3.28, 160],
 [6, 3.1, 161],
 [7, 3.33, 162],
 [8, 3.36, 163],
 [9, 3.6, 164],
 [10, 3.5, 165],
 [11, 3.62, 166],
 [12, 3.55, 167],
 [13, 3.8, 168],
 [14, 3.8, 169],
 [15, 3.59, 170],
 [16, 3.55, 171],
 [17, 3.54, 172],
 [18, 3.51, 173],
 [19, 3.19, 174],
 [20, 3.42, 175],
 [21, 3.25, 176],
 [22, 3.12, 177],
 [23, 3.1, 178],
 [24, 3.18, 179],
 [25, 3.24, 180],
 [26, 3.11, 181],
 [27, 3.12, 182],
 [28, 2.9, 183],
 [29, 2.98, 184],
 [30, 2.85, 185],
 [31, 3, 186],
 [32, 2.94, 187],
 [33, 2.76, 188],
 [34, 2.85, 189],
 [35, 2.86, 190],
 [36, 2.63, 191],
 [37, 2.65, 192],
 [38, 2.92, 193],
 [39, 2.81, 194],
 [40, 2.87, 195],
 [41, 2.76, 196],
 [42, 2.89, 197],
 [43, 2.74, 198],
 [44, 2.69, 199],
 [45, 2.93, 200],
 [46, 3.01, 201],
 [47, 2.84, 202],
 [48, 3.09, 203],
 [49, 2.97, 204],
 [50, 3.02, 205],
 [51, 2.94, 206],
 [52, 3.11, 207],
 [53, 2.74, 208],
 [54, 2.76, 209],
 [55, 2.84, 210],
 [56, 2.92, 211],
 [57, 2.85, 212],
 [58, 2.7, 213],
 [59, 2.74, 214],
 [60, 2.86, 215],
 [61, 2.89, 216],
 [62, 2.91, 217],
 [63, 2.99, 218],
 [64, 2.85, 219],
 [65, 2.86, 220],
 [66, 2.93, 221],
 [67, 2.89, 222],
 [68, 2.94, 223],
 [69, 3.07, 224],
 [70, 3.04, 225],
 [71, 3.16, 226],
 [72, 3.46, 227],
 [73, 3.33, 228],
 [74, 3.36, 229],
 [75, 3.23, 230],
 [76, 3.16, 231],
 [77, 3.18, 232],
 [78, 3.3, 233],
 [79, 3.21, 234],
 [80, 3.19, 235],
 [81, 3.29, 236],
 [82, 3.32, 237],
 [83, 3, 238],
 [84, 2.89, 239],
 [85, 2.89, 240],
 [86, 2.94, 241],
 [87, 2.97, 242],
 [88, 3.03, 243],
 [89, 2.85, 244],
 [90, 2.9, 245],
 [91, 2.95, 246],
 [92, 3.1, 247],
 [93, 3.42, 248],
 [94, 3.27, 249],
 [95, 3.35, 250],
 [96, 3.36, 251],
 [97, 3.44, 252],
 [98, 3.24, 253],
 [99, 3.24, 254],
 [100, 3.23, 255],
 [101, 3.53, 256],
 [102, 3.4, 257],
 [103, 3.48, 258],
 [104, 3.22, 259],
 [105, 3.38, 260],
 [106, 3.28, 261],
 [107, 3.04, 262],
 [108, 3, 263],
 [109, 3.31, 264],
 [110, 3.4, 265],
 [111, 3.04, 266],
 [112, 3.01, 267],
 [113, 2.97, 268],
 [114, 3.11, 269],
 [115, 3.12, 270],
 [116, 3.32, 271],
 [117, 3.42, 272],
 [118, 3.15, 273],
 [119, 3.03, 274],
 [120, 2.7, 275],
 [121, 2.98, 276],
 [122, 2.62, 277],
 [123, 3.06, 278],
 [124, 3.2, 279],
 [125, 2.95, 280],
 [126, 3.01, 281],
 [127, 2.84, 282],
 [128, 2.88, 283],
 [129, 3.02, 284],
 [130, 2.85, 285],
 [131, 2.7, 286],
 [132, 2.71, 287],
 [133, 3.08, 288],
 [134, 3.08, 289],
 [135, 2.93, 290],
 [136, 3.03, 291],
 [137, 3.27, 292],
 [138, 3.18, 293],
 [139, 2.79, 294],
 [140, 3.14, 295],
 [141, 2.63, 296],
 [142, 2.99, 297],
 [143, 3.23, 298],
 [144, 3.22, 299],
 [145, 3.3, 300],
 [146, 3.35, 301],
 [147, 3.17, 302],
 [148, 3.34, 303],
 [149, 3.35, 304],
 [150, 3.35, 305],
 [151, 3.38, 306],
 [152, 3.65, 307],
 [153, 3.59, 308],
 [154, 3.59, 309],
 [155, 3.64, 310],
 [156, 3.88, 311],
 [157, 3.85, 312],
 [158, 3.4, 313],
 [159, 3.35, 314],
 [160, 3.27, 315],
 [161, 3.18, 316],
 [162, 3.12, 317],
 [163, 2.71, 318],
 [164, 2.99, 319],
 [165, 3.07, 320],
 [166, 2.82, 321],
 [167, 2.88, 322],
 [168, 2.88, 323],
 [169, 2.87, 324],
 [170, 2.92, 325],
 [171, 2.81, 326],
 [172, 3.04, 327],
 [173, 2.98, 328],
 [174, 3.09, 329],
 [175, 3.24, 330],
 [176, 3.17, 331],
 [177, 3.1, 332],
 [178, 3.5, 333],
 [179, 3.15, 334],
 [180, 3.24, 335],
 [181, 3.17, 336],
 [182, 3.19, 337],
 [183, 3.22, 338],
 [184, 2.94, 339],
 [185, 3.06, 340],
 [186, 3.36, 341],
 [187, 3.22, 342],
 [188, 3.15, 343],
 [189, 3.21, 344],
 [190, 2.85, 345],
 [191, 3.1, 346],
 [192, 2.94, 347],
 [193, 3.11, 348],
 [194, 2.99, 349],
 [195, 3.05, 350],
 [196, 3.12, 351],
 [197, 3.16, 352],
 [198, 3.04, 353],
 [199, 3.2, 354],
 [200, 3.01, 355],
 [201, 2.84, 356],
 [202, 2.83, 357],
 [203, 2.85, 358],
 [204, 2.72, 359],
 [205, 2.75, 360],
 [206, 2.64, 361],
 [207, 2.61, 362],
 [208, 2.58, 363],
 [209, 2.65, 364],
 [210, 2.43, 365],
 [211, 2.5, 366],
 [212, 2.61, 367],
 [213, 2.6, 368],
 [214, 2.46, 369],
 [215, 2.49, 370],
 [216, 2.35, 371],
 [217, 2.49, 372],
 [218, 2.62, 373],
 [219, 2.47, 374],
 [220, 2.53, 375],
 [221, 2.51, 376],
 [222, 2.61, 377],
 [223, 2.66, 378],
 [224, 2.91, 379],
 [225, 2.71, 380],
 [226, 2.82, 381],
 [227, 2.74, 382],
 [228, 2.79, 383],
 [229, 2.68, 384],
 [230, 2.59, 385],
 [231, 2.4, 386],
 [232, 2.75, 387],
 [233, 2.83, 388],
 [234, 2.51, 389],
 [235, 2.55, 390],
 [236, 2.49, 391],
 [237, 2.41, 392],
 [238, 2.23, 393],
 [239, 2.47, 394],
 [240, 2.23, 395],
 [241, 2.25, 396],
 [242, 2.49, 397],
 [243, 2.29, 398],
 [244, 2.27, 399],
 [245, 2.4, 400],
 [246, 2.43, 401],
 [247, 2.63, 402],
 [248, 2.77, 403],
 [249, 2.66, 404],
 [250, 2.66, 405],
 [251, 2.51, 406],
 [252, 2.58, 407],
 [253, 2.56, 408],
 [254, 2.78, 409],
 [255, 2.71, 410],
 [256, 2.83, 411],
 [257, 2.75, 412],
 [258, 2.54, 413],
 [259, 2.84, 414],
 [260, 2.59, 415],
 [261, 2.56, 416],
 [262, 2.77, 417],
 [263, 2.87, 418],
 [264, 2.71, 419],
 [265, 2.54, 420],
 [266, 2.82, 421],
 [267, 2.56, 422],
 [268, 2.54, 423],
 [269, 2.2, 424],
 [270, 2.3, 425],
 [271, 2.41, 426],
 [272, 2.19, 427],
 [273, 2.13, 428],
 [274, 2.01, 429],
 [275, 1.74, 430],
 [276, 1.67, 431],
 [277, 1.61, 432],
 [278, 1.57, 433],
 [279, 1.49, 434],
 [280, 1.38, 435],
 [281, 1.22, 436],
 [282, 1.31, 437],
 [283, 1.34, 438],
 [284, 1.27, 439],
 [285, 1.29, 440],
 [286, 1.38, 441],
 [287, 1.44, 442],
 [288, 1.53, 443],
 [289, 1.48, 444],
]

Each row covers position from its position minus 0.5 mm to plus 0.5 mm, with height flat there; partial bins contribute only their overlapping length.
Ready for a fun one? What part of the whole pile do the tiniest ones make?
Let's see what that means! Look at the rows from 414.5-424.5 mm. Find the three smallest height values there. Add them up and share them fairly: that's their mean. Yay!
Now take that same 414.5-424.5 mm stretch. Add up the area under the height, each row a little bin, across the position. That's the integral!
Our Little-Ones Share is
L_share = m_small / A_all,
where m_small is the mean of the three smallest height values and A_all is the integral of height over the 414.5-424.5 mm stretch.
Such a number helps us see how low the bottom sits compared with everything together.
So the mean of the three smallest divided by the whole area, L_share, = 0.0928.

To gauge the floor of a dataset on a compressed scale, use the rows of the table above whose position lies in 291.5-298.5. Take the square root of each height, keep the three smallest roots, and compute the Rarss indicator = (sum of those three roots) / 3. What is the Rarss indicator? 1.67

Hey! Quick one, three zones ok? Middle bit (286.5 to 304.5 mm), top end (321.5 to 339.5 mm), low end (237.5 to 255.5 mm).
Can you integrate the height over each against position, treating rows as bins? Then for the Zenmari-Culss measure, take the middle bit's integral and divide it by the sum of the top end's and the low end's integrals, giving 0.50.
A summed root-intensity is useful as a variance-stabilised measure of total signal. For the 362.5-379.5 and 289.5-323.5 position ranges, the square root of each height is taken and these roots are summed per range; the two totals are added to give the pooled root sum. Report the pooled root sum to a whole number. 88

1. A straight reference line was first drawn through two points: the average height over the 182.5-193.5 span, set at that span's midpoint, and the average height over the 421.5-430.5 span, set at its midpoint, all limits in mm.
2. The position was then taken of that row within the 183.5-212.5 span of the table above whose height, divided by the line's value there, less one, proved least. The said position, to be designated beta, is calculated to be 191 mm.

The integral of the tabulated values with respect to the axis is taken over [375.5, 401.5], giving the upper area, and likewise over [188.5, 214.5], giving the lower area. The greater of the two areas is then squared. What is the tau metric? 5495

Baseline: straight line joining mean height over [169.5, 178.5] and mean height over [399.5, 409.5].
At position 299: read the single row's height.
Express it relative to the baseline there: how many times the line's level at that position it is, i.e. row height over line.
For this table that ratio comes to 1.09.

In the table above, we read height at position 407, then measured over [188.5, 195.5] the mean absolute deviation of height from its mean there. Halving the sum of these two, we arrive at 1.34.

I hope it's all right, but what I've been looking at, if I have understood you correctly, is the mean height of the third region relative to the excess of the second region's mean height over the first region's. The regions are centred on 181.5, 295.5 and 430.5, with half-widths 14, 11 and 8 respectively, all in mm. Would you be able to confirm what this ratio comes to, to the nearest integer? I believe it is -56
